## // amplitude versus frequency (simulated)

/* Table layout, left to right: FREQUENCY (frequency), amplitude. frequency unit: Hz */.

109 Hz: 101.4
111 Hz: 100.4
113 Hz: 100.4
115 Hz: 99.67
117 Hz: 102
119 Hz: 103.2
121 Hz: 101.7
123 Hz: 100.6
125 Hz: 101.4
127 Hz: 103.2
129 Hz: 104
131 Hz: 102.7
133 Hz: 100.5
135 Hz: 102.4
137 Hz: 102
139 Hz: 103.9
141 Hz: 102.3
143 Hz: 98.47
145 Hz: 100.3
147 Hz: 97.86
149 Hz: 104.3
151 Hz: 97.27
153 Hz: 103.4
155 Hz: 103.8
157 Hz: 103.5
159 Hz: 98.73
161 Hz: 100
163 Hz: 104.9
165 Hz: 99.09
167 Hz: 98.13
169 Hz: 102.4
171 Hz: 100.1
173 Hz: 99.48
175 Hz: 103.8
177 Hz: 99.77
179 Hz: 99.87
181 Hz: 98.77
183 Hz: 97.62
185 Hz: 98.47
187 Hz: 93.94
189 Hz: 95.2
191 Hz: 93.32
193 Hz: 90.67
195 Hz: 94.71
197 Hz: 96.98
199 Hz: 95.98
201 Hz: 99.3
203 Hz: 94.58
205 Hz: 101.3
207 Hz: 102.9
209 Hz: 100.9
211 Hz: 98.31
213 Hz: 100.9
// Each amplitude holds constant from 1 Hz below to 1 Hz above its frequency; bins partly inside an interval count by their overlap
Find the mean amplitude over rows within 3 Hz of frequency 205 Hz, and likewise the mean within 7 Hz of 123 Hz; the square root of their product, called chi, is 101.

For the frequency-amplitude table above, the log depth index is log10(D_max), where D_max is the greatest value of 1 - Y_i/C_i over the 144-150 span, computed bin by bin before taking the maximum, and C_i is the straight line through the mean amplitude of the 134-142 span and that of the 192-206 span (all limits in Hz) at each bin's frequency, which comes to -1.4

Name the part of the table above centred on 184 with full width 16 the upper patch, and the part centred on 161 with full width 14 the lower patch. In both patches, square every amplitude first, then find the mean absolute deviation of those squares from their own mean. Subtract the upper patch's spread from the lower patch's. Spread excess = 76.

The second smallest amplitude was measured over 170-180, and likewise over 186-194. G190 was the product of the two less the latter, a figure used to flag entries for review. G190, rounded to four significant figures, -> 9217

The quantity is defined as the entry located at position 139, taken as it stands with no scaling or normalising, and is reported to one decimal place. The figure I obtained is 103.9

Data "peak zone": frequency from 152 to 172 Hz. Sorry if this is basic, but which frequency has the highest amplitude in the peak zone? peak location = 163 Hz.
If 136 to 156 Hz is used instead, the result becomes 149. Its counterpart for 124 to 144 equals 129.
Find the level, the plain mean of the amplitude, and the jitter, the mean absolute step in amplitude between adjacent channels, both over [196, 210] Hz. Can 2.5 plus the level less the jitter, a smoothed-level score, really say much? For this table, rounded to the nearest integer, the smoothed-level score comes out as 98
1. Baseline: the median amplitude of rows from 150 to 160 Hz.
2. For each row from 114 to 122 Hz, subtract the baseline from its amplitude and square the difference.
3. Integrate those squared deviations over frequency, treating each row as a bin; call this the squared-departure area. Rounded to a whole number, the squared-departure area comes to 38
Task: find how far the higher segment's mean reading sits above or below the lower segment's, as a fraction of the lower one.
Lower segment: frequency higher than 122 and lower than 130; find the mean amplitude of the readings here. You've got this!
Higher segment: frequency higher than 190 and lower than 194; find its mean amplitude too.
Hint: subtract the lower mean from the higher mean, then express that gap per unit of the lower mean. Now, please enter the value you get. -0.10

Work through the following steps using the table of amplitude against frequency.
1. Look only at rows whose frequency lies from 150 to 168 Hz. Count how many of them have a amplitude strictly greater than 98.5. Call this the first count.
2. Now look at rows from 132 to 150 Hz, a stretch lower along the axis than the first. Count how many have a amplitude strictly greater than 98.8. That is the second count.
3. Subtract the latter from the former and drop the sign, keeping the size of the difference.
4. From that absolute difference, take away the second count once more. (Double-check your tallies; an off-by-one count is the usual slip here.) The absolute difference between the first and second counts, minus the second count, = -7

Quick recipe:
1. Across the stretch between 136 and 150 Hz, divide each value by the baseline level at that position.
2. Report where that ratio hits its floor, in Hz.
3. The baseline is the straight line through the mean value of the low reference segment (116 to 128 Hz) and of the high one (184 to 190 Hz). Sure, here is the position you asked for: 147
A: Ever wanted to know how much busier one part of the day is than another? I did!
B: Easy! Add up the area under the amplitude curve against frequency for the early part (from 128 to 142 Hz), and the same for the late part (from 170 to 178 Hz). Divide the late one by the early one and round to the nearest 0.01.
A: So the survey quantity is 0.56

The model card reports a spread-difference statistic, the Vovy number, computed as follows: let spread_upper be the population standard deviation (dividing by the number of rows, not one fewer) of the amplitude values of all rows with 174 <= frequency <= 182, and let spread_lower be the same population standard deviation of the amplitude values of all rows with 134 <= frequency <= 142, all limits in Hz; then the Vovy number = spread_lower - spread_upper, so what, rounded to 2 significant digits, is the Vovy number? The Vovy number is -1.2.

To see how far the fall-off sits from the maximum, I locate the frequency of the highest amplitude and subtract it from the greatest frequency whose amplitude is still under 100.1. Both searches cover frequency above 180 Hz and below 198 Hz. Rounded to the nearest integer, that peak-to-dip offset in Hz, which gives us 16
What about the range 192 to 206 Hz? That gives -2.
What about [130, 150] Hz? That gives -2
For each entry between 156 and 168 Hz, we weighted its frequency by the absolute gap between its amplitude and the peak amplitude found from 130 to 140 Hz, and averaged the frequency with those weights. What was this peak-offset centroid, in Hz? 163.1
